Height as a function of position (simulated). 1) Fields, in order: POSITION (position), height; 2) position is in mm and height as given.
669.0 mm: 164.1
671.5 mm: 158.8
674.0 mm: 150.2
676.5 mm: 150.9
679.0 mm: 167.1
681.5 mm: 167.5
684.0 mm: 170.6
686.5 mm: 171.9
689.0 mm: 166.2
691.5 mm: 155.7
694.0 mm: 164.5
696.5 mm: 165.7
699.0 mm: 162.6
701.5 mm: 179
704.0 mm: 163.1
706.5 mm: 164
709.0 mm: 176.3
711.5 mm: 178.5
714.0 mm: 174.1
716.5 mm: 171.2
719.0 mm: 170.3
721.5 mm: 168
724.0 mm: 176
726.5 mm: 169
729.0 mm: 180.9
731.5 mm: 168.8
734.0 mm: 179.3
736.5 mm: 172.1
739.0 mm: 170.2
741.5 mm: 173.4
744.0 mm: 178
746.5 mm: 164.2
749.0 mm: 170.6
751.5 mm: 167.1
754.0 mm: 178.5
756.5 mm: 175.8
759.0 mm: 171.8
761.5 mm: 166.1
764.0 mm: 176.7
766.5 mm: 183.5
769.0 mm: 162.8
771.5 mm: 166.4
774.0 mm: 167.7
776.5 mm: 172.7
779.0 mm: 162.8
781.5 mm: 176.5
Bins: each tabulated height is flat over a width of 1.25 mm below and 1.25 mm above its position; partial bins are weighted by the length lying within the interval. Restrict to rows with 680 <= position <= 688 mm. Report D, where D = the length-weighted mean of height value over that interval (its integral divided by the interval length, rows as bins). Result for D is 170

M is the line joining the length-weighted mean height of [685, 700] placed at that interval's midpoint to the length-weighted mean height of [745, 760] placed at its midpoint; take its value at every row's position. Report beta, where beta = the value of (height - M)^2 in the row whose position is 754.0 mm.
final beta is 47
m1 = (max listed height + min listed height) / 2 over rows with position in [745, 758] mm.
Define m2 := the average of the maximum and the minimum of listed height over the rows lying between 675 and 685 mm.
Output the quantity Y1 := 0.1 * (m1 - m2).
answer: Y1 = 1.06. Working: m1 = 171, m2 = 161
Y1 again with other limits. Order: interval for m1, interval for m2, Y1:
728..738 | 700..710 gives 0.38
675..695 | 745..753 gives -0.60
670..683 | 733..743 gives -1.59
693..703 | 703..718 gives 0.00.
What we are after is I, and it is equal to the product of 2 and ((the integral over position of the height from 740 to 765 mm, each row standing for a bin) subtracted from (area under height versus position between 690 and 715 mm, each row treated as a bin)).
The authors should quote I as -194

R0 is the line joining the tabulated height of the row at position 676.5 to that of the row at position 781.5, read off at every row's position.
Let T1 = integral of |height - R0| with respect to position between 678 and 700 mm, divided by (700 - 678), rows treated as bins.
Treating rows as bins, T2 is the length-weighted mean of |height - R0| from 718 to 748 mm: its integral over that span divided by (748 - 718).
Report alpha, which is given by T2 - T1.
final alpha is -3.4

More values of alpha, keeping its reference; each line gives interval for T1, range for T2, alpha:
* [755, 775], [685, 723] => 4.7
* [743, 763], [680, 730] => 7.0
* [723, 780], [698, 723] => 4.4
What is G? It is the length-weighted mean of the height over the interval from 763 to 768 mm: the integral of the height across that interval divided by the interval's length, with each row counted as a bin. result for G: 179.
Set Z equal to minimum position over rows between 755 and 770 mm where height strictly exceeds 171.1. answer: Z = 756.5 mm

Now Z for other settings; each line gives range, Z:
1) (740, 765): 741.5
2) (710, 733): 711.5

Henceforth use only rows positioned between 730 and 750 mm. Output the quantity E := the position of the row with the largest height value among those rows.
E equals 734.0 mm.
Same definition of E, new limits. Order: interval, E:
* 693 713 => 701.5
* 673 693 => 686.5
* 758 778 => 766.5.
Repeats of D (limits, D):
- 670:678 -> 154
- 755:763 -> 172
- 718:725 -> 171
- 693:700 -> 164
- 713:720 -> 172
